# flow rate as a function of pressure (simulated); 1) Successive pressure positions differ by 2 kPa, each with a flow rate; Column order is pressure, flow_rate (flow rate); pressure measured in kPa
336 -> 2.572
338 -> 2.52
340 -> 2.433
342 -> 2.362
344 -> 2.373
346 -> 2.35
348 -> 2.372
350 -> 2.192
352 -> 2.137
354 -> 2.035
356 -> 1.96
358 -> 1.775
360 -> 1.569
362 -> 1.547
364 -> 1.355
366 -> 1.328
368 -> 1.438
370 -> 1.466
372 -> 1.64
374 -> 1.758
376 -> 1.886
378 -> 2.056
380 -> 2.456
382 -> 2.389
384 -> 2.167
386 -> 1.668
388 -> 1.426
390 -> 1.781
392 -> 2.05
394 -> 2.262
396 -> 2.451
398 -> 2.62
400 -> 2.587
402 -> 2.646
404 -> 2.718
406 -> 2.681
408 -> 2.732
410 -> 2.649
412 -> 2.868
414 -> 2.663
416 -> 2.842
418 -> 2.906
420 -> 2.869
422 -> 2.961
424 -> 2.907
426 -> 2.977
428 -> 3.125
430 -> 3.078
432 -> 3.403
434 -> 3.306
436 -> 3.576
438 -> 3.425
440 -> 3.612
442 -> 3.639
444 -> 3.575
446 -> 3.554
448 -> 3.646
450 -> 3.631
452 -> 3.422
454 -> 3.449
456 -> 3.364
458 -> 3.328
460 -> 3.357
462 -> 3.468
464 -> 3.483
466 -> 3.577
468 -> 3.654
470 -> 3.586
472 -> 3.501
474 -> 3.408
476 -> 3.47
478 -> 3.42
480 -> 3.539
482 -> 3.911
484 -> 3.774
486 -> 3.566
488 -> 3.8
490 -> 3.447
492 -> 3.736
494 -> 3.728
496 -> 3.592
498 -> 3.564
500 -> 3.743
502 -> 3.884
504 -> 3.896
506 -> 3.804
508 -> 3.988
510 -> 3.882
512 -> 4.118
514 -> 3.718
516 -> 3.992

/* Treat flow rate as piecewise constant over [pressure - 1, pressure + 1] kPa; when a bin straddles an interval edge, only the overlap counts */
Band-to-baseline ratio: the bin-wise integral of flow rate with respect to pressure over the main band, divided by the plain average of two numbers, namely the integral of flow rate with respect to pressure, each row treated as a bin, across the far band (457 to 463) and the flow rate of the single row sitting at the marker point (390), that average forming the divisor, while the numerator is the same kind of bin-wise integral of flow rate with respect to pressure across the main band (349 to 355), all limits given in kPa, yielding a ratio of 1.15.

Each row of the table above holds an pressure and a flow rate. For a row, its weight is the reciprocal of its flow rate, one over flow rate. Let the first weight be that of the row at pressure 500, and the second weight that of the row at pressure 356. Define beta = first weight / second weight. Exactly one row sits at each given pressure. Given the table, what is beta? 0.52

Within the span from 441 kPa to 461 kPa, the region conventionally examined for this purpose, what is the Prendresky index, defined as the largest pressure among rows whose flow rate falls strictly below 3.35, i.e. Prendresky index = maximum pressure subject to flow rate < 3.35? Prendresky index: 458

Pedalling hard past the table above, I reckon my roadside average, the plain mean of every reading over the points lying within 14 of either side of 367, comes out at 1.7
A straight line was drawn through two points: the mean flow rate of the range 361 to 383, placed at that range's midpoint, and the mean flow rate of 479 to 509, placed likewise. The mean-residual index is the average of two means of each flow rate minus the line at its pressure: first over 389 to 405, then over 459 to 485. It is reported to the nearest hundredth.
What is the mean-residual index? 0.20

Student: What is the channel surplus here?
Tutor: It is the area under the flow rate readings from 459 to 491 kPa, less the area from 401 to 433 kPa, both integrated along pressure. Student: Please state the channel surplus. 22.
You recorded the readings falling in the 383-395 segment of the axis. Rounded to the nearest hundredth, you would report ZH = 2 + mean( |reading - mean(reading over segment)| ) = 2.27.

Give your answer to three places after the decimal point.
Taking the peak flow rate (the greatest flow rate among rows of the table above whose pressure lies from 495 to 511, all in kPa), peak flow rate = 3.988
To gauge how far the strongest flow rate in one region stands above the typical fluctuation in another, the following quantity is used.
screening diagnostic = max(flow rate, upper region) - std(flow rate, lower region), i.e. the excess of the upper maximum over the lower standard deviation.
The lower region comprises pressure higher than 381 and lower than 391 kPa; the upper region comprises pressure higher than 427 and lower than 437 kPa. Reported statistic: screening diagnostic 3.2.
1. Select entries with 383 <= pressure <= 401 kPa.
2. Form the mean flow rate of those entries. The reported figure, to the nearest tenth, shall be 2.1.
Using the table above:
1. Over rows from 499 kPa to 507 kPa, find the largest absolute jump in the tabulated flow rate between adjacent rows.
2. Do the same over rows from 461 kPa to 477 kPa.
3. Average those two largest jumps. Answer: 0.12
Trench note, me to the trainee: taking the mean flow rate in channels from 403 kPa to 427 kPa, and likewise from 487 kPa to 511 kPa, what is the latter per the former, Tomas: 1.33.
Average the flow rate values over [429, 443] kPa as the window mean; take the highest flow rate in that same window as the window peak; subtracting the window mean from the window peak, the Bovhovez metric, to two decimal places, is 0.20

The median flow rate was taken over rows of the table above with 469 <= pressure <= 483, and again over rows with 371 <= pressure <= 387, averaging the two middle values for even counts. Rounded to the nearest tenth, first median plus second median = 5.5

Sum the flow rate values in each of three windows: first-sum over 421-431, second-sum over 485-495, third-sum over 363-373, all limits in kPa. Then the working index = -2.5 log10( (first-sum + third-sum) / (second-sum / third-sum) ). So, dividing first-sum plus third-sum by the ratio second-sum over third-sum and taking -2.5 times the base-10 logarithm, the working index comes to -2.36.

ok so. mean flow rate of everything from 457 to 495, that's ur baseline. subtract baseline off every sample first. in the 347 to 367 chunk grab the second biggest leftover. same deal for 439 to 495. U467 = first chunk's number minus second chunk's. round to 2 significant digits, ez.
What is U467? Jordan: -1.6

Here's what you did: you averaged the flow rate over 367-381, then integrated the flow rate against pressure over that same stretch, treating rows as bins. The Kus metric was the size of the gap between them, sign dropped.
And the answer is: 24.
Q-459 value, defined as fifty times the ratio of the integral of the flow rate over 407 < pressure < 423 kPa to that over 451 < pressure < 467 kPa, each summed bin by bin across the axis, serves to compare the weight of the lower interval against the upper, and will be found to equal 41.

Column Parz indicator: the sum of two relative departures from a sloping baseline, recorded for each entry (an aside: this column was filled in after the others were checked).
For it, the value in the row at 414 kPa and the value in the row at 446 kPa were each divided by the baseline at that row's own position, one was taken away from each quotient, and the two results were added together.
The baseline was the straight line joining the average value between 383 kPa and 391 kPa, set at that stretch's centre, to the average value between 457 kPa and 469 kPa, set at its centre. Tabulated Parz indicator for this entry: 0.3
